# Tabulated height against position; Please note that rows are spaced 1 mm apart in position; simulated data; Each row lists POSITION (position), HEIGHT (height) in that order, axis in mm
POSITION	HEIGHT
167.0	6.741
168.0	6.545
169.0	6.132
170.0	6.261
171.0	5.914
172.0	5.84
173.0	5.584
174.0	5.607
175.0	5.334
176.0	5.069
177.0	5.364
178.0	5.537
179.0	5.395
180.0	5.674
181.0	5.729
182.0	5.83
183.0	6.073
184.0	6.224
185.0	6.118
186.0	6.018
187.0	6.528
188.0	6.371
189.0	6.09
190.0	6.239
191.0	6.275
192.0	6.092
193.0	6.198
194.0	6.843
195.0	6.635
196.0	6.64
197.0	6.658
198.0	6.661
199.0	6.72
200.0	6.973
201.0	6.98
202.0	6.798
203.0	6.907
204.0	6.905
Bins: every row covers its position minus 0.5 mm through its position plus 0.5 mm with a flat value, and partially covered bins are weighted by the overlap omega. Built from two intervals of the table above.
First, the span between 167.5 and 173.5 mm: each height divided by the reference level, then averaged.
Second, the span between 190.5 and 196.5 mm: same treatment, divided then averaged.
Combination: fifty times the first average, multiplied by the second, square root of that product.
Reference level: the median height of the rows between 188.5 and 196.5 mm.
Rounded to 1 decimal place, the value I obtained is 7.1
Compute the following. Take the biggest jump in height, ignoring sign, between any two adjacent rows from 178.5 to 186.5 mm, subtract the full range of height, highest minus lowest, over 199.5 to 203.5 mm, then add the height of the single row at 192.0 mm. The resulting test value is 6.2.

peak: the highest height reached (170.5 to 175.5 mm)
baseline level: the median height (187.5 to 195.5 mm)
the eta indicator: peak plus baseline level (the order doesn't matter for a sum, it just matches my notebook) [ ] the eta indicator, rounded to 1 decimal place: 12.2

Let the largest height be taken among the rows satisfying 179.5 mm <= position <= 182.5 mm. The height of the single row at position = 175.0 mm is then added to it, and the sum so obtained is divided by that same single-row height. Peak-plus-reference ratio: 2.09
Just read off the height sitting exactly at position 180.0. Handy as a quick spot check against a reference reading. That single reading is 5.674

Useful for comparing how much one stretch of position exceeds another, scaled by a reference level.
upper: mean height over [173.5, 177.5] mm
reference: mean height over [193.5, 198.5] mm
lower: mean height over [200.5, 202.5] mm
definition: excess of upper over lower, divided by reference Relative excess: -0.23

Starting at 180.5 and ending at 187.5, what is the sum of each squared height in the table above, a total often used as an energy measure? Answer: 259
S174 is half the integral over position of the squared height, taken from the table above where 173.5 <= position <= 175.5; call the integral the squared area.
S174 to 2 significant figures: 30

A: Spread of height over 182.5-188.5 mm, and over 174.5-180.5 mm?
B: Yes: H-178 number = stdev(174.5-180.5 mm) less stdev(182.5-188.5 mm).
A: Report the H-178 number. 0.01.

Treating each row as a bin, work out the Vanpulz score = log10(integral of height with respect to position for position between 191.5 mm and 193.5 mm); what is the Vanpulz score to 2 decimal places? 1.09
